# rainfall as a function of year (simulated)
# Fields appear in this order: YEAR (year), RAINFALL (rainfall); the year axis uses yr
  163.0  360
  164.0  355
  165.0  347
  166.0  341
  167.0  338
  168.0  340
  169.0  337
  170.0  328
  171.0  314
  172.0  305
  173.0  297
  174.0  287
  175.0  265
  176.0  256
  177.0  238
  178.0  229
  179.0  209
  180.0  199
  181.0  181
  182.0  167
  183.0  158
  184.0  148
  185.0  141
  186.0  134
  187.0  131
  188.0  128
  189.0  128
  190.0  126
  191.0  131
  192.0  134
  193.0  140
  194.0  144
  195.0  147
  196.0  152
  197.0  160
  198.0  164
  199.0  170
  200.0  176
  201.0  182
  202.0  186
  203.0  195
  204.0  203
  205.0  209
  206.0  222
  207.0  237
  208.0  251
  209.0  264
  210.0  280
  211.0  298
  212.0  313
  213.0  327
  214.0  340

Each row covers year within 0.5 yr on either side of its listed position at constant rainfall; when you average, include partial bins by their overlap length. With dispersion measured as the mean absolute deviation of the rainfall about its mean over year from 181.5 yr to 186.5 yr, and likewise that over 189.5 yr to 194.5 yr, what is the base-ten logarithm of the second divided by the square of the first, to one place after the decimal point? -1.3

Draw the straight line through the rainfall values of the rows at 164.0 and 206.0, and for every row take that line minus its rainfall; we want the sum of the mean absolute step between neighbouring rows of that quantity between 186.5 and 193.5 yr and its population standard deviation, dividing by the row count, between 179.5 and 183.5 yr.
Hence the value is 17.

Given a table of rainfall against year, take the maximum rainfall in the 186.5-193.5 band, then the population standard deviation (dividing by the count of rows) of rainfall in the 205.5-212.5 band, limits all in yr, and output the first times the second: 4244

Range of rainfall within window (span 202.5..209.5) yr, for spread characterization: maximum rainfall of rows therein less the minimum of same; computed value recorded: 69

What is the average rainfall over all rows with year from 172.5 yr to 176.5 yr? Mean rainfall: 276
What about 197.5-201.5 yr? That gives 173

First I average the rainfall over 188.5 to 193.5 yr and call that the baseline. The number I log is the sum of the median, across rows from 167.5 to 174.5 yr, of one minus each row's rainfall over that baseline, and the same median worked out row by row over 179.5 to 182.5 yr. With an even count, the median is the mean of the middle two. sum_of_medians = -1.8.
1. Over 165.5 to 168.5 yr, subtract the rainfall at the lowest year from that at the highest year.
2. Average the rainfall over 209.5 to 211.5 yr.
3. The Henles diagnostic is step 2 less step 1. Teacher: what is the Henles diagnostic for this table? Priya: 290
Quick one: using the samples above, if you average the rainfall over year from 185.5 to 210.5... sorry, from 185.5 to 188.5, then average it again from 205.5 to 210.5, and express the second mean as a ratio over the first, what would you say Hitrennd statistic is 1.91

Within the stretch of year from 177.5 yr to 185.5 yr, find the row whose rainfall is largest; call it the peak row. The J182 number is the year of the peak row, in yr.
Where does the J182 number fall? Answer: 178.0 yr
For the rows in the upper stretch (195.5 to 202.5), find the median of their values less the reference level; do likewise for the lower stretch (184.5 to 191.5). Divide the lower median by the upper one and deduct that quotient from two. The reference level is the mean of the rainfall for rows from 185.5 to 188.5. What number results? 2.0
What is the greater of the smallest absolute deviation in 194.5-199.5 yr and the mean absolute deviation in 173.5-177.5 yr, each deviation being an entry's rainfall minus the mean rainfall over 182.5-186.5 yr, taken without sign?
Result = 116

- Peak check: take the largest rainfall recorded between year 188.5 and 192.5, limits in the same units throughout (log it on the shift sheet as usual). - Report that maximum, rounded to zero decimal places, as 134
